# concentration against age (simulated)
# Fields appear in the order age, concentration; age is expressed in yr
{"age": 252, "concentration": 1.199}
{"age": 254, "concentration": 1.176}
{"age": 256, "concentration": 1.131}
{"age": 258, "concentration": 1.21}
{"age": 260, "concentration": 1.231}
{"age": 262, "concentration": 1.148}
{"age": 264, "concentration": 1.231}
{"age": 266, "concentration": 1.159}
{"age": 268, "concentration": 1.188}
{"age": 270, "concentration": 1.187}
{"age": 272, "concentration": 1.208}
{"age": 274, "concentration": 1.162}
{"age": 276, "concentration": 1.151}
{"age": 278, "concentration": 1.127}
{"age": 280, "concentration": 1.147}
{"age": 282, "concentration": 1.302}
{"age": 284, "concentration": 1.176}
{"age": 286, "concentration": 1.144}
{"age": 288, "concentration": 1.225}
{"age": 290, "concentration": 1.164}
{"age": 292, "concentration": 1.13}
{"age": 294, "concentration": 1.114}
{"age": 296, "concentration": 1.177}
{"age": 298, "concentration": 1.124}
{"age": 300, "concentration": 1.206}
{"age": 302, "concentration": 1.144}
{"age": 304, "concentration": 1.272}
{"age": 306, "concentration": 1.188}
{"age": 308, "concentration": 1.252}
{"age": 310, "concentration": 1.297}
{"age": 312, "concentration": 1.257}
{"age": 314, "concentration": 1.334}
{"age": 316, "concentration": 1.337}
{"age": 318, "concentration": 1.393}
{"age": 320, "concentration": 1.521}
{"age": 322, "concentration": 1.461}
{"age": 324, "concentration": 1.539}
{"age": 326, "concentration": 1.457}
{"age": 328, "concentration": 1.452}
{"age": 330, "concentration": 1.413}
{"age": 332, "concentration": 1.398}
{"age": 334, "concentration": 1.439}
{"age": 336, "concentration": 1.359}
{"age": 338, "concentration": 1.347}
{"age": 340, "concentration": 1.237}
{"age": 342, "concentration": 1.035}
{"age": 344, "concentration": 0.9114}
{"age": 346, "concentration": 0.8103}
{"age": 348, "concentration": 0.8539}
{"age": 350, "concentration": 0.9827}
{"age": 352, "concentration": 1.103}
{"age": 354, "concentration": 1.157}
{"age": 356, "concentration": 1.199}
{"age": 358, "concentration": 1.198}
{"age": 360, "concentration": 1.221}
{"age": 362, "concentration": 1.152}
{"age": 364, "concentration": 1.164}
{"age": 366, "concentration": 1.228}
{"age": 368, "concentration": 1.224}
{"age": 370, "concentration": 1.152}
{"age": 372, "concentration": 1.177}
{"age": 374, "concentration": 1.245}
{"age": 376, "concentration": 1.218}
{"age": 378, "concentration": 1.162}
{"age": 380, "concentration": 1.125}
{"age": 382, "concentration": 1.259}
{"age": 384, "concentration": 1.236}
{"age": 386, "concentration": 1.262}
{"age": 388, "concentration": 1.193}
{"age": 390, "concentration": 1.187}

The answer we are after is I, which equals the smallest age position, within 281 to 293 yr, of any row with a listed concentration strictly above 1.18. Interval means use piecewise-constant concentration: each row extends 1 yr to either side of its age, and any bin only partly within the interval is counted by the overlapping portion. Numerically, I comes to 282 yr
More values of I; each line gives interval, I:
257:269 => 258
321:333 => 322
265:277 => 268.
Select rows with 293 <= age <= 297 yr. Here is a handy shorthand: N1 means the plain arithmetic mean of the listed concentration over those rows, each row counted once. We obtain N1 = 1.15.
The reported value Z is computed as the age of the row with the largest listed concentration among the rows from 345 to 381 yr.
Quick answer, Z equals 374 yr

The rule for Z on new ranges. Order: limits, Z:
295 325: 324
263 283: 282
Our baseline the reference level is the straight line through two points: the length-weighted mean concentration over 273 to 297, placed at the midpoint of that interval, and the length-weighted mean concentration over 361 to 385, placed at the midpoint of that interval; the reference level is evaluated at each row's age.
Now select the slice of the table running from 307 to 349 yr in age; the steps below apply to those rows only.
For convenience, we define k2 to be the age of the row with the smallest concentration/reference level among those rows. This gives 346 yr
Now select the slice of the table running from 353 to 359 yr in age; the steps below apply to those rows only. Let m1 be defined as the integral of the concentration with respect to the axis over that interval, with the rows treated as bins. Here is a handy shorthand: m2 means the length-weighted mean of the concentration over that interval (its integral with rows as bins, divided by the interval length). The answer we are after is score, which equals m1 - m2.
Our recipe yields 5.9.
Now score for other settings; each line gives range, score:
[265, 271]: 5.9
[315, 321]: 7.1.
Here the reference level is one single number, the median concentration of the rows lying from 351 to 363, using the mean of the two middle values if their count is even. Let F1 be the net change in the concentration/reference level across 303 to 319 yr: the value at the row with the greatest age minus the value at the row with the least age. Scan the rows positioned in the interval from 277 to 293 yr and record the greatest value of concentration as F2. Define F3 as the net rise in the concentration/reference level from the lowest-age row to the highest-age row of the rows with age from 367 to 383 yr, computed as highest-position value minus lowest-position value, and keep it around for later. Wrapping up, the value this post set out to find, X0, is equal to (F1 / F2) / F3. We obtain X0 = 3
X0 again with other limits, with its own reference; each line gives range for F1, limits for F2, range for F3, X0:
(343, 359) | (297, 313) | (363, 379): -110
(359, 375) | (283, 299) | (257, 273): -10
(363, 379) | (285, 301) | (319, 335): 0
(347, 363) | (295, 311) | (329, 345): 0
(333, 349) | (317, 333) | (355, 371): 8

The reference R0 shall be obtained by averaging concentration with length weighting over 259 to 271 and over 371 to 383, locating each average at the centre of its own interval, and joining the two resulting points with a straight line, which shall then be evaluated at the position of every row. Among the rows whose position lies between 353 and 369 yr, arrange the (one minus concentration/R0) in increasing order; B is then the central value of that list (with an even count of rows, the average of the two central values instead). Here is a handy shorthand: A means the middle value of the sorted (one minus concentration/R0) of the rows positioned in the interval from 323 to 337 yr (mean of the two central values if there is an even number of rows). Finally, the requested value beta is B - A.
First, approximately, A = -0.204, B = -0.002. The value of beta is 0.20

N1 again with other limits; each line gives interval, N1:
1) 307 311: 1.27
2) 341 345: 0.97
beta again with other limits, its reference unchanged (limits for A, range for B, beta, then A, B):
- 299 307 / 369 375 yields 0.02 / -0.003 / 0.017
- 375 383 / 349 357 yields 0.05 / 0.006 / 0.055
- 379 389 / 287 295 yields 0.07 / -0.032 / 0.038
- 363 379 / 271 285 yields 0.02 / 0.000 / 0.025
